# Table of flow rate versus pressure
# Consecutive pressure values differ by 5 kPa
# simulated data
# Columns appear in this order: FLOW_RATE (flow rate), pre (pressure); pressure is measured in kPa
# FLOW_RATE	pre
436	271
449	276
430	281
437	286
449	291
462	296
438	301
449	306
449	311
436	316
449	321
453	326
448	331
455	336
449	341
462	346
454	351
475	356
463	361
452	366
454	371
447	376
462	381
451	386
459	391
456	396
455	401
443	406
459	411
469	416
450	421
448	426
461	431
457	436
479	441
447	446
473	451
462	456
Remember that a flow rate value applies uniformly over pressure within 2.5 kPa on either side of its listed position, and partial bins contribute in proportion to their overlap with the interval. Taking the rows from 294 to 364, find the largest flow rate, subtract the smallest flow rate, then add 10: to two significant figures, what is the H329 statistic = 49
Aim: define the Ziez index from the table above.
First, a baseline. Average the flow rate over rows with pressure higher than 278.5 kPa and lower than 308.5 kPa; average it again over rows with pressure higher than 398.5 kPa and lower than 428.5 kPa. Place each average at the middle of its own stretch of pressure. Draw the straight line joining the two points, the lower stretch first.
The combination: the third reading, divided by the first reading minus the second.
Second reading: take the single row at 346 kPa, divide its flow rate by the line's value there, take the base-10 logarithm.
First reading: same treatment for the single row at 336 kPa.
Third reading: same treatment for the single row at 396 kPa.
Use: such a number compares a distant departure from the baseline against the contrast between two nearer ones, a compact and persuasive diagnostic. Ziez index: -0.6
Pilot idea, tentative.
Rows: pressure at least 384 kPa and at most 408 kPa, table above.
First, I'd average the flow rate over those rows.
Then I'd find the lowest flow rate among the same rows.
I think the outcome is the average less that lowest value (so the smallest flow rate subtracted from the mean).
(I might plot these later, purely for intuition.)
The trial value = 10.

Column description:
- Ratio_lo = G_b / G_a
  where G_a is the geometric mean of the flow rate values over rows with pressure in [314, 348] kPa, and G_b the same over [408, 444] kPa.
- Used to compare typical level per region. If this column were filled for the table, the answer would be 1.02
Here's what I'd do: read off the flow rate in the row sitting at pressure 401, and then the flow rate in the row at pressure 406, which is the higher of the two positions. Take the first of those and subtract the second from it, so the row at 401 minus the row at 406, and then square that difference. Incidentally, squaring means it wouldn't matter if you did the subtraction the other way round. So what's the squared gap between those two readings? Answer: 144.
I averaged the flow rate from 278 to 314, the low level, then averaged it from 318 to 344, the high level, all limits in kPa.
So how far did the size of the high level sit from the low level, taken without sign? 5.9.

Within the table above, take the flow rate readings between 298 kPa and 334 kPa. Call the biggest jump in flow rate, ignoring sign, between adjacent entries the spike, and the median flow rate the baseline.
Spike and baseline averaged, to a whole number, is 231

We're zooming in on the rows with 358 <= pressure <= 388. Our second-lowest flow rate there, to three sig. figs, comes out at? 451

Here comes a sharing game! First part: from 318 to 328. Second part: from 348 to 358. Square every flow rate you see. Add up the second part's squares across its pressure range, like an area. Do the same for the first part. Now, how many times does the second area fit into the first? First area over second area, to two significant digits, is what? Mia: 0.94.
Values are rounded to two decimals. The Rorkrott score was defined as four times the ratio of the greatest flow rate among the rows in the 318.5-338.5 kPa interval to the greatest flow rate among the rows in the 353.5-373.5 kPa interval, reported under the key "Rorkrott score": 3.83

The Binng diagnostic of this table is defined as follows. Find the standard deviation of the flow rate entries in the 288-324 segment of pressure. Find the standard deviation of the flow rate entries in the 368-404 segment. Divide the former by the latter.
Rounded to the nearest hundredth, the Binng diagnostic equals 1.73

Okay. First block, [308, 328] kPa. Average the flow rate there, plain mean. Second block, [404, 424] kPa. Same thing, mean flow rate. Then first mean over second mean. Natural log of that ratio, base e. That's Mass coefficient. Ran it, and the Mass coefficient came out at -0.019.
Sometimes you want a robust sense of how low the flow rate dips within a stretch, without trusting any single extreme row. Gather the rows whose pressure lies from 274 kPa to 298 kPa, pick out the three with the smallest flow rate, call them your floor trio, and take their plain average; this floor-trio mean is 439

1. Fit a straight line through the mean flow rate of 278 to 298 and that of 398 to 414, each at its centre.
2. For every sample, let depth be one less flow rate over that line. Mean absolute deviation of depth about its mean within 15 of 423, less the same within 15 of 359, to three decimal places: -0.002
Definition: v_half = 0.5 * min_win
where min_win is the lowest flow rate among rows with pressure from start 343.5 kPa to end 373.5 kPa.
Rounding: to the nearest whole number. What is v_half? 226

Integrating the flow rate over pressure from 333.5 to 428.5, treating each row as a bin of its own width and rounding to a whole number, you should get 43315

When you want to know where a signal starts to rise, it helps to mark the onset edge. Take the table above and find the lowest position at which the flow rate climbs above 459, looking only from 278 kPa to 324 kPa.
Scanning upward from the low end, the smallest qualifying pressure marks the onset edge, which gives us 296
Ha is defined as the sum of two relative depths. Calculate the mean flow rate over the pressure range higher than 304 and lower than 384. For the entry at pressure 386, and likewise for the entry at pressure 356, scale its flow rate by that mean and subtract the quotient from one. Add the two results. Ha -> -0.042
